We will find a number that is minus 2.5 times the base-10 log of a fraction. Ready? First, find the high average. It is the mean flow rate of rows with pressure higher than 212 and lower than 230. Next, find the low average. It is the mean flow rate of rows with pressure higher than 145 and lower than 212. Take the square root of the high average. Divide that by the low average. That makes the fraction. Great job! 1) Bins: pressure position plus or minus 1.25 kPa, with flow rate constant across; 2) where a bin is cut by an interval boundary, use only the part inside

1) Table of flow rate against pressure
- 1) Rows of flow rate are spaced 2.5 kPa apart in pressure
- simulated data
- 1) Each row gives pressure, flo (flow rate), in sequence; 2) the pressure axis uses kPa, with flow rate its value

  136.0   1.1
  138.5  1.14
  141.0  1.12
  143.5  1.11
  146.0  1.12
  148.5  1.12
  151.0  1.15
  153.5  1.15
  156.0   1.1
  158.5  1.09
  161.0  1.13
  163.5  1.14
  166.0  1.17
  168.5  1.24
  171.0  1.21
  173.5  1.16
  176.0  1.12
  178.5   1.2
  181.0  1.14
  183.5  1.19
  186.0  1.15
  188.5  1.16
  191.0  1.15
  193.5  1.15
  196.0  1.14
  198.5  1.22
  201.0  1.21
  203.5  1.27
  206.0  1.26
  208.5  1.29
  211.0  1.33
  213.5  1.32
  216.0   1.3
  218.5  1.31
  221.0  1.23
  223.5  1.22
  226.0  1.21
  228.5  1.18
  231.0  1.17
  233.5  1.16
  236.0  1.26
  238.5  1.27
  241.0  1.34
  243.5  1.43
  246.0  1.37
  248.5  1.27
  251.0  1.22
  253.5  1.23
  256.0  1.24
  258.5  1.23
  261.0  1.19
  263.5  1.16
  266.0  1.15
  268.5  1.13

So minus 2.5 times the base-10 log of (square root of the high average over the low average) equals 0.054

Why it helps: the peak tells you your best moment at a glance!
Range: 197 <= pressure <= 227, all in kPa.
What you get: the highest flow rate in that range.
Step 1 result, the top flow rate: 1.33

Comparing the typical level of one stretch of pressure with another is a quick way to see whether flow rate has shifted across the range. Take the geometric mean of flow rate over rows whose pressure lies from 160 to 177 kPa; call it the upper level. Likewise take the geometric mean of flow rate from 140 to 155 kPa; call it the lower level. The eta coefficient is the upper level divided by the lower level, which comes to 1.03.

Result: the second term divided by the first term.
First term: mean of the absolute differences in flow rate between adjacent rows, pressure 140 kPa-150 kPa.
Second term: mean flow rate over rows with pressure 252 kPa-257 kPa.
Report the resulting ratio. 185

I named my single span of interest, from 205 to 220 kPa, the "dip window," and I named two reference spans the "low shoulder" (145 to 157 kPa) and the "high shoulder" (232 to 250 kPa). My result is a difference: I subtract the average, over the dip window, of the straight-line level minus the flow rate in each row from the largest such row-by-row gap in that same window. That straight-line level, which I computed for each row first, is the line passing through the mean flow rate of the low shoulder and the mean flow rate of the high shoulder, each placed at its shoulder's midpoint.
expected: 0.03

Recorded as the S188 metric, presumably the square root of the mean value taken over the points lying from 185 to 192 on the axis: 1.07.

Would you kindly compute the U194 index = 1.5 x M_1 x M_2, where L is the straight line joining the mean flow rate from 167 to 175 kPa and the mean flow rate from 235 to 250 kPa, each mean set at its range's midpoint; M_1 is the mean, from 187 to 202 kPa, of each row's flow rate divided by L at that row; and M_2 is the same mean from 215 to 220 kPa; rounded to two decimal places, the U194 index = 1.44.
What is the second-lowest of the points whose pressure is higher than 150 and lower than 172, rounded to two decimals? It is 1.10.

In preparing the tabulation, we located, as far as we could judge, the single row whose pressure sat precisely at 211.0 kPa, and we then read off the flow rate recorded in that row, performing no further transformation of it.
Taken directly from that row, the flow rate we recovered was 1.33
